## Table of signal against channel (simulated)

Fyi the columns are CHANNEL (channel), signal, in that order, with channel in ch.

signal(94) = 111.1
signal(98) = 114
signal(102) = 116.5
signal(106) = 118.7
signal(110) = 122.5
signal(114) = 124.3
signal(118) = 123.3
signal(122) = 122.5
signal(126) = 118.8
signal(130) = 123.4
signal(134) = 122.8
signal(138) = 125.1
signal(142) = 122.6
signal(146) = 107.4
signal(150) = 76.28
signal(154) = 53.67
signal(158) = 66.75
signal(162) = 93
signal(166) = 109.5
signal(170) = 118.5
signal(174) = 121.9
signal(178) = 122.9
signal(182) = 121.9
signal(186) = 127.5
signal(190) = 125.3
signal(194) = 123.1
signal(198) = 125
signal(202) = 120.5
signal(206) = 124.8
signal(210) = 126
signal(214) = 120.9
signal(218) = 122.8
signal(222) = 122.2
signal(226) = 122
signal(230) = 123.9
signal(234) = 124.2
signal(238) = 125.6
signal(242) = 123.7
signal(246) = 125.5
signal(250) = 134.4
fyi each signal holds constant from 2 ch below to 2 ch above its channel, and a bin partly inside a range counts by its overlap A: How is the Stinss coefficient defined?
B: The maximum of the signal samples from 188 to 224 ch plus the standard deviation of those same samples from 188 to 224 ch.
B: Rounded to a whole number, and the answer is 128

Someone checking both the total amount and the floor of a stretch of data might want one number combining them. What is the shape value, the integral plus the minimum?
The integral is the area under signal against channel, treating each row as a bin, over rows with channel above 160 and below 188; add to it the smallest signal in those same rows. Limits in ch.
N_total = 3354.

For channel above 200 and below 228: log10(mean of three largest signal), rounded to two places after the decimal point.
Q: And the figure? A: 2.10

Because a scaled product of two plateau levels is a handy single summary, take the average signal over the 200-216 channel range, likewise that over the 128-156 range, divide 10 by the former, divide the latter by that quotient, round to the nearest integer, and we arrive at 1285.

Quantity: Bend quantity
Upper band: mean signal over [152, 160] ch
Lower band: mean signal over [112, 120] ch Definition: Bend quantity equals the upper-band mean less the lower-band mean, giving -64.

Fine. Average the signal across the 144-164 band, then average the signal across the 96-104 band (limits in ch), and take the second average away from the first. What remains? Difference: -36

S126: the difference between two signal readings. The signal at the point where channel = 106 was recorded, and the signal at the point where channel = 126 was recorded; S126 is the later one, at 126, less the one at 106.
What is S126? 0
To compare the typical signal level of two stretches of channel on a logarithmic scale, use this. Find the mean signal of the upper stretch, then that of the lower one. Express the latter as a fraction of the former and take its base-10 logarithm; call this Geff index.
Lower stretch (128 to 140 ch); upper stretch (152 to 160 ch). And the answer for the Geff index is 0.31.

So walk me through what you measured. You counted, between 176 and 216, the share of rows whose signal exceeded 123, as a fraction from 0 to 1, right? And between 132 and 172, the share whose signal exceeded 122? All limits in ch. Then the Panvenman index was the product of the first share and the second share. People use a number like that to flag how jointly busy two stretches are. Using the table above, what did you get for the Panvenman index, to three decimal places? 0.180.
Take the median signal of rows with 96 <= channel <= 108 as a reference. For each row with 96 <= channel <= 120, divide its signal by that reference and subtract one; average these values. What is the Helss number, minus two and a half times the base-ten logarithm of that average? 3.84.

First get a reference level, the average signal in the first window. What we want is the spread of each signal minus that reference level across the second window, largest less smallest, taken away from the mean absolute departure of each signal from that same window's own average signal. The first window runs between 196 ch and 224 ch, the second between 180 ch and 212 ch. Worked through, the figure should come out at -5.2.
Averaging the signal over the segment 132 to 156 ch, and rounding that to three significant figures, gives 101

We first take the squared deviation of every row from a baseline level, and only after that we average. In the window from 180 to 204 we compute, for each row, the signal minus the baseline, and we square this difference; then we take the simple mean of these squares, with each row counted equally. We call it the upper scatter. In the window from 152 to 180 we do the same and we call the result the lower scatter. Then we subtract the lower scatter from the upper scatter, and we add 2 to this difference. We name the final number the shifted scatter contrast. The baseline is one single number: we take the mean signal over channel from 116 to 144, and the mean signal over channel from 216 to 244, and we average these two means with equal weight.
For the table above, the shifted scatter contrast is -1292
